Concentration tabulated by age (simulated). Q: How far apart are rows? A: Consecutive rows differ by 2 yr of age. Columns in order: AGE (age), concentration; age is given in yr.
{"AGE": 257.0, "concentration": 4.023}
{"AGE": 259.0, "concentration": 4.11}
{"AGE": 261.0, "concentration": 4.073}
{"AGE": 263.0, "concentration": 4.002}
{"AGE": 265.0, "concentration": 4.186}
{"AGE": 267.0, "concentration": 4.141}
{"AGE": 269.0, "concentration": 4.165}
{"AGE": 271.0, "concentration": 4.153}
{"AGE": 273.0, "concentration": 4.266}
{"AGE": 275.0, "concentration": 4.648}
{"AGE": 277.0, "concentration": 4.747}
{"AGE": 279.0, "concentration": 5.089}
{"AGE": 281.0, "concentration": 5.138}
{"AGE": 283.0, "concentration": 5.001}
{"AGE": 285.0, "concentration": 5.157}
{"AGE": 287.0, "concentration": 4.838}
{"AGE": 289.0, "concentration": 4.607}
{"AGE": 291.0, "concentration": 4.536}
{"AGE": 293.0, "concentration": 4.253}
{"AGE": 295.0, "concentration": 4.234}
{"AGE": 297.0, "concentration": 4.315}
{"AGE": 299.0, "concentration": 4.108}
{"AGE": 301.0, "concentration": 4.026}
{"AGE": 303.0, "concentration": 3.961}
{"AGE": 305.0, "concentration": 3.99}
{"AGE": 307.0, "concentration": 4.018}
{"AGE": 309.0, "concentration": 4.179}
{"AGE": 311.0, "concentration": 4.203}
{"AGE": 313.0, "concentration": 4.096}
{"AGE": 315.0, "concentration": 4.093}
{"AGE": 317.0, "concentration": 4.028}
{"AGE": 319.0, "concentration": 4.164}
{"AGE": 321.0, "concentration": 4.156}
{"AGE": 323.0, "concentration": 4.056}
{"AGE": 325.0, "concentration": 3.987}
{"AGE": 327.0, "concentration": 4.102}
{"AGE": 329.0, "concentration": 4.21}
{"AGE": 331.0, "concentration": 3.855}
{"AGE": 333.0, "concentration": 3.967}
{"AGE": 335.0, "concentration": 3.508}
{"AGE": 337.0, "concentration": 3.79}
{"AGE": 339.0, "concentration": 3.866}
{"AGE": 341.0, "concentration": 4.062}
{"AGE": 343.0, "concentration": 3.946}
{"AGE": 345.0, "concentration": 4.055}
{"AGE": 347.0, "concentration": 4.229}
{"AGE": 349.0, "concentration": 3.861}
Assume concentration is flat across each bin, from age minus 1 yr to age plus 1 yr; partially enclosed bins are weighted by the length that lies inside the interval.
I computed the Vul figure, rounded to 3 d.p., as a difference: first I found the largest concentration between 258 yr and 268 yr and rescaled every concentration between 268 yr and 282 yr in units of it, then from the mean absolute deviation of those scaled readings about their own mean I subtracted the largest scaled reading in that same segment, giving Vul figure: -1.144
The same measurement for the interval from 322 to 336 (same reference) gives -0.968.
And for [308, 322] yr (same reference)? -0.992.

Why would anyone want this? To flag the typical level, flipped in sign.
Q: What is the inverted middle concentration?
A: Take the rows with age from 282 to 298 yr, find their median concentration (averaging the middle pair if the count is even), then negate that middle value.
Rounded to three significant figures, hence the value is -4.57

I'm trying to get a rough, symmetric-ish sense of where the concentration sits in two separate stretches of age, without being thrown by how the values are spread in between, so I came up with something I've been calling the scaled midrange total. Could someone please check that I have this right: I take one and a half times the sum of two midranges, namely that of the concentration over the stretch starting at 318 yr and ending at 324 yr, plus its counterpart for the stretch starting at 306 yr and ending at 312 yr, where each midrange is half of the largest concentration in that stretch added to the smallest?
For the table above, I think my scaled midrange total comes 12.3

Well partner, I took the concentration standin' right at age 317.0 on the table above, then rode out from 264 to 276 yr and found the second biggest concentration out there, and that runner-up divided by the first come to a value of 1.06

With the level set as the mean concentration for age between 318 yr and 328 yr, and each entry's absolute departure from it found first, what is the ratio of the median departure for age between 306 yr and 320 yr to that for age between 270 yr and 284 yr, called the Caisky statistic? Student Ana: 0.11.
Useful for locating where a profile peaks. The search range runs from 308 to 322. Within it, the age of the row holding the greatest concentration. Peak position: 311.0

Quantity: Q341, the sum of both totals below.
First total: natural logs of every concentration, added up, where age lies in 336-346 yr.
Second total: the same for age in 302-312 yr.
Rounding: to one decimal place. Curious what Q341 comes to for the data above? 13.9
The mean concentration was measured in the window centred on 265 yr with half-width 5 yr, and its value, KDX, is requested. 4.11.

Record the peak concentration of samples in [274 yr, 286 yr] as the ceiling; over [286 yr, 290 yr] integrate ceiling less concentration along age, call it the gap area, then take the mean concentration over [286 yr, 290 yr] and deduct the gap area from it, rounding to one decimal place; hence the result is 3.0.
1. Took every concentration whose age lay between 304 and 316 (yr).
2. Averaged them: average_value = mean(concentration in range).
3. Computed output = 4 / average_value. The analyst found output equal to 0.98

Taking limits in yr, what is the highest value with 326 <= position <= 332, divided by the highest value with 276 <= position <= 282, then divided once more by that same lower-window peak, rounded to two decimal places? 0.16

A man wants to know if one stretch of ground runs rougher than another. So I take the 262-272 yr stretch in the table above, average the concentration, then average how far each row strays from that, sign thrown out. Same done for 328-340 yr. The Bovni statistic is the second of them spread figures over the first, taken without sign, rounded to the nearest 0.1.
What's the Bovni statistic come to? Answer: 2.9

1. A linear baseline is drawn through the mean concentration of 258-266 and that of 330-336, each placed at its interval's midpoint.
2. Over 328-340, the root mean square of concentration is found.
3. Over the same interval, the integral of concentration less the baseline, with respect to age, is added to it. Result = 5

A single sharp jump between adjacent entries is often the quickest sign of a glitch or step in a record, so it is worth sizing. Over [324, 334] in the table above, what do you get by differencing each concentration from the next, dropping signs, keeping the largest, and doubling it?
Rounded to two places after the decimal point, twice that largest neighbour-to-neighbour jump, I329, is 0.71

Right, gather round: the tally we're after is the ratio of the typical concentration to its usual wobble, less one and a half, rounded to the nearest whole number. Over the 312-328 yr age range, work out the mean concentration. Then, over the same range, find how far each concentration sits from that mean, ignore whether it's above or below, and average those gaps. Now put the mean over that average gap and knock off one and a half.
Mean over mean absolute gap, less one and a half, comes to 87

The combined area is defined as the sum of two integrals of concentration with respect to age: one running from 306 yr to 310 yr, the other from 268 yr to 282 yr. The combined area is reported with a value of 81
